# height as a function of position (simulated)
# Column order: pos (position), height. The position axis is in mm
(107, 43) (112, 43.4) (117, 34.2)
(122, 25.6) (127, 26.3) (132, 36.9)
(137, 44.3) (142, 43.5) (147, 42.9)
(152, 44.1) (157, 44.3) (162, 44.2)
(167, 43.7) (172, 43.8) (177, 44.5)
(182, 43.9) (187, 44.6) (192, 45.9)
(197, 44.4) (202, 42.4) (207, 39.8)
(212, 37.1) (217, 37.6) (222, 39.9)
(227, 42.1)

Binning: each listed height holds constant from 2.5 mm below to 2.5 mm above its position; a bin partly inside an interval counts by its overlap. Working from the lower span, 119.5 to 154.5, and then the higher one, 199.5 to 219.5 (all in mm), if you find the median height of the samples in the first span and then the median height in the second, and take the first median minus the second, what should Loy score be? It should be 4.2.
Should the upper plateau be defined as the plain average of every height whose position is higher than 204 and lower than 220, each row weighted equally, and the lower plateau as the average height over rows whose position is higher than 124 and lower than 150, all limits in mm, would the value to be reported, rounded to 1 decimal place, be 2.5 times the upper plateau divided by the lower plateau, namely 2.5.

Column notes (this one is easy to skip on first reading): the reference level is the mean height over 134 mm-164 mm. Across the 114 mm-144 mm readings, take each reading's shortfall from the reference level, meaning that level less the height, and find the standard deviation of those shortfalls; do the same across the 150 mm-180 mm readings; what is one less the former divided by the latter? -26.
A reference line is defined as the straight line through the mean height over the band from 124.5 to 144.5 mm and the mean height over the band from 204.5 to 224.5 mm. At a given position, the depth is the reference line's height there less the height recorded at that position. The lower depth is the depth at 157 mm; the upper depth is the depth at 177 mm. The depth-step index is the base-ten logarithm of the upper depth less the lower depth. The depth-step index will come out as -1.9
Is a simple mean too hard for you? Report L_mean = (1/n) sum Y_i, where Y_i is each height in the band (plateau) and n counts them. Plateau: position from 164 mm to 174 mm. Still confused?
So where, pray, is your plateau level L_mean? 44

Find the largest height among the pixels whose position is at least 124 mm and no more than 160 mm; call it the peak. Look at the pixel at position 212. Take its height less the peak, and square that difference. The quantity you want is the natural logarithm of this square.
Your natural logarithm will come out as 3.9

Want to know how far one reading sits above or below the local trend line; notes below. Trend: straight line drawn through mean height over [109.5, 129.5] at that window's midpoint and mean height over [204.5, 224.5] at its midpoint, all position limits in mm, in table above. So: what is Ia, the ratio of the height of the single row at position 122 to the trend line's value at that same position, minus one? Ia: -0.21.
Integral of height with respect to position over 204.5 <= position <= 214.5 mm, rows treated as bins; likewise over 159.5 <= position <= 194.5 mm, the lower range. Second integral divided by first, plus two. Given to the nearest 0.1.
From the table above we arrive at 6.0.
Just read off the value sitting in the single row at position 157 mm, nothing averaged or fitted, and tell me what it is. 44.3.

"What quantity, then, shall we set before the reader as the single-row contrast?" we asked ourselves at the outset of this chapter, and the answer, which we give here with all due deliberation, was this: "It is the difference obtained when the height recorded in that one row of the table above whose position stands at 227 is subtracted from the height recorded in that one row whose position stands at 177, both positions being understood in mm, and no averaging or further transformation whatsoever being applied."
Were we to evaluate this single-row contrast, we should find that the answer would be 2.4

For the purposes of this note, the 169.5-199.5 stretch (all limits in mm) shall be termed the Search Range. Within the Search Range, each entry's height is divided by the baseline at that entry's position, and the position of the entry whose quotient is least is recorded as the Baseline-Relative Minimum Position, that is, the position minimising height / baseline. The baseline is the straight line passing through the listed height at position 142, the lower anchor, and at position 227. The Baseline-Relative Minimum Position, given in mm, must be 172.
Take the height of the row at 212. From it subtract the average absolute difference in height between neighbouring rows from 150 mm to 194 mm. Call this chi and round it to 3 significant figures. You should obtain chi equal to 36.6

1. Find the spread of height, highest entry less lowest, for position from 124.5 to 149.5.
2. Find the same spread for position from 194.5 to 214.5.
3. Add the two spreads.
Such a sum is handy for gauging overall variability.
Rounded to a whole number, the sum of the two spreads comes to 25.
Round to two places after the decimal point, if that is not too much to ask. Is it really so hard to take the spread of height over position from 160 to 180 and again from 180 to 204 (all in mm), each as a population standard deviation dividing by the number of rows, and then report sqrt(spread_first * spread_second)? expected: 0.60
